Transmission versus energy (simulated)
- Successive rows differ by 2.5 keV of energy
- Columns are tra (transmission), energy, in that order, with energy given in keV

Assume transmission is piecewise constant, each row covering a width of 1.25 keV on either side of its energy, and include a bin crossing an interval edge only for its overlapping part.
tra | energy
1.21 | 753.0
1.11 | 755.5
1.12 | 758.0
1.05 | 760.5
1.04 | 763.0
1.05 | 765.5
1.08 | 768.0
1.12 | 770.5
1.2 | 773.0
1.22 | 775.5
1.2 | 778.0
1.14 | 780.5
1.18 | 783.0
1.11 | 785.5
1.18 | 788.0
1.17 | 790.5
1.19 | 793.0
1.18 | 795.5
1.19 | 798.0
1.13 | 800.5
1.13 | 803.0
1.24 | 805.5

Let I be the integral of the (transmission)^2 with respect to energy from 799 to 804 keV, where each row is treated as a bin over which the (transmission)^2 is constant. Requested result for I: 6.4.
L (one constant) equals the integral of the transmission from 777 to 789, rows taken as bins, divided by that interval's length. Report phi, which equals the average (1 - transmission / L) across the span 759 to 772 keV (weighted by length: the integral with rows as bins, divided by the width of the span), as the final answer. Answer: 0.077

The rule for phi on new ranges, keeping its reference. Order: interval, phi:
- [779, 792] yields 0.003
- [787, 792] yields -0.013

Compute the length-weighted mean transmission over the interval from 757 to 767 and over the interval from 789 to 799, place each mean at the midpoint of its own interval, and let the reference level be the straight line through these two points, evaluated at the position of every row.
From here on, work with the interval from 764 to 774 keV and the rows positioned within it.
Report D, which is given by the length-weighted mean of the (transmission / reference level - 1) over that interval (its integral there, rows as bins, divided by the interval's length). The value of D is 0.017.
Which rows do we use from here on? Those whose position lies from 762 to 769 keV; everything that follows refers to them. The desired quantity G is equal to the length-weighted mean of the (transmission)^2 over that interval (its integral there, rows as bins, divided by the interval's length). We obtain 1.12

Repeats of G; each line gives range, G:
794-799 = 1.40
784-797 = 1.36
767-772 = 1.22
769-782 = 1.38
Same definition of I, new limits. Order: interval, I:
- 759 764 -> 5.5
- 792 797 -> 7.0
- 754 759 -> 6.3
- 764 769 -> 5.7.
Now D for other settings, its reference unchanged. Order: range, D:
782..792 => 0.003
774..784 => 0.052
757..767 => 0.000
